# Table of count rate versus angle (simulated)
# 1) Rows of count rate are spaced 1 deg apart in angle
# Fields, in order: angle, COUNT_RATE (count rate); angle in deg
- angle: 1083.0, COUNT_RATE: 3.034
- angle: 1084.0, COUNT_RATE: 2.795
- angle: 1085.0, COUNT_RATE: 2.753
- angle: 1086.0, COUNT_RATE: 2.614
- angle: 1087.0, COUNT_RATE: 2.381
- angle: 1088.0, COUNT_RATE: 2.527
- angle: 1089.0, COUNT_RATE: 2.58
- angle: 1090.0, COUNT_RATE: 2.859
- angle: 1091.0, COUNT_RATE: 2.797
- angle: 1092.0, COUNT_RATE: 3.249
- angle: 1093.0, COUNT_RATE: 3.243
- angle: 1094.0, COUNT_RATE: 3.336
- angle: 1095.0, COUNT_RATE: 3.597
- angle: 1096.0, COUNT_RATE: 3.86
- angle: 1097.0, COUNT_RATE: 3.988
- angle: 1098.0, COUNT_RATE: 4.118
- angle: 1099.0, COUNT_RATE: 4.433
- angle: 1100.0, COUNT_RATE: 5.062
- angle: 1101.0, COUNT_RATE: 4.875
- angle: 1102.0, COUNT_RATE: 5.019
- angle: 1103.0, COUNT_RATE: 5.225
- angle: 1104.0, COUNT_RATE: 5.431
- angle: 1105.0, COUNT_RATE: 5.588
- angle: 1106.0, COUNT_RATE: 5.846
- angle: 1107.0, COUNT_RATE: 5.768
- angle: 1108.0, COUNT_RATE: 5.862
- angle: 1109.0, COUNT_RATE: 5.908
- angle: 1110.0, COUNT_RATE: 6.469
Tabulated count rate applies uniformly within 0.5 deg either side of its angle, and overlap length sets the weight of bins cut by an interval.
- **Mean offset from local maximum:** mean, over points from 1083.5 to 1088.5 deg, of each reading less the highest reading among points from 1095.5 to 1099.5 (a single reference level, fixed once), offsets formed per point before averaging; -1.8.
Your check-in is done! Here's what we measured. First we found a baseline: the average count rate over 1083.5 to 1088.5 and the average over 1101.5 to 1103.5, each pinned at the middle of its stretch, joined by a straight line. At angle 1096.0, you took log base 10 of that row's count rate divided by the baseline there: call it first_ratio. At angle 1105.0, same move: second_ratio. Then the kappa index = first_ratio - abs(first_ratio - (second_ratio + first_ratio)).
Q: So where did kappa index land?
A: -0.037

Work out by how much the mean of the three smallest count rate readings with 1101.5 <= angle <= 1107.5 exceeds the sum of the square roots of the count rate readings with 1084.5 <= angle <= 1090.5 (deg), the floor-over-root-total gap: -4.5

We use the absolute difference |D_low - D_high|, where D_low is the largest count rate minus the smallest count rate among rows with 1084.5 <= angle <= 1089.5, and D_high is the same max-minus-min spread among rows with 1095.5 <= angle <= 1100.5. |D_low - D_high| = 0.8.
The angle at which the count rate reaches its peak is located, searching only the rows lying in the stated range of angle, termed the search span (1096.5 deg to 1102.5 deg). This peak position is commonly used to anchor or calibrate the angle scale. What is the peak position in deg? 1100.0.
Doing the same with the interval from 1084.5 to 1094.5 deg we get 1094.0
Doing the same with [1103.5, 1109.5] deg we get 1109.0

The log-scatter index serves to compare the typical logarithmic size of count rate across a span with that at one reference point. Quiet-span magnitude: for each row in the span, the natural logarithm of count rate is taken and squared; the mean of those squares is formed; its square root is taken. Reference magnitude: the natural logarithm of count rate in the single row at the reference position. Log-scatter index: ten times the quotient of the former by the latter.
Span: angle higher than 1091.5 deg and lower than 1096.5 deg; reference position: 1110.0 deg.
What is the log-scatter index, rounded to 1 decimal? 6.6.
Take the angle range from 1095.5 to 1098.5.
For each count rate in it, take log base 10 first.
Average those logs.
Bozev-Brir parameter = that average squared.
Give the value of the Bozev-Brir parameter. 0.36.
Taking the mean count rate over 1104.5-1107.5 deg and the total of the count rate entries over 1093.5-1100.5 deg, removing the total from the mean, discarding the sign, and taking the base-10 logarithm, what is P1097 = 1.36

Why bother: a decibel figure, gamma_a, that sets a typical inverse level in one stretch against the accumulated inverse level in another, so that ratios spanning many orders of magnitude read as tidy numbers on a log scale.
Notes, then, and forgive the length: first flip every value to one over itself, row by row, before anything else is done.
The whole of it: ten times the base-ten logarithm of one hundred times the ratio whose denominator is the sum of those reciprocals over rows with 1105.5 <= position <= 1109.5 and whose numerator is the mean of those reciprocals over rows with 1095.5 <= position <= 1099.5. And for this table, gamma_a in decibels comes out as 15.5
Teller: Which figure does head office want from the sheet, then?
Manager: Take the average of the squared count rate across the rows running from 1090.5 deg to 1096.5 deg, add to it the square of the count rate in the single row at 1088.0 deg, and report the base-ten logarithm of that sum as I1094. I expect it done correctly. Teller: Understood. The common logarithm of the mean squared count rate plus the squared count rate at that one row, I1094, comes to 1.25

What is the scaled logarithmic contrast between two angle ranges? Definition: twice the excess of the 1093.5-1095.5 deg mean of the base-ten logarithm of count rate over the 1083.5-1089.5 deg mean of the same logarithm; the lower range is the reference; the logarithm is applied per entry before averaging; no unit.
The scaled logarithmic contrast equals 0.25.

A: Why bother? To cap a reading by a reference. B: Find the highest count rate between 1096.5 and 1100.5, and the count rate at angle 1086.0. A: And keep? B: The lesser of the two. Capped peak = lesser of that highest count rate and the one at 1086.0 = 2.6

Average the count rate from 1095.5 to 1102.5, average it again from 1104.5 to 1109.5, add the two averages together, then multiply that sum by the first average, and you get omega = 46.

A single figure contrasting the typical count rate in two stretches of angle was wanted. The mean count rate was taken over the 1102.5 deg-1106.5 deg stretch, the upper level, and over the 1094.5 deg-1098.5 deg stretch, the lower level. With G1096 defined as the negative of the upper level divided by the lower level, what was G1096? -1.42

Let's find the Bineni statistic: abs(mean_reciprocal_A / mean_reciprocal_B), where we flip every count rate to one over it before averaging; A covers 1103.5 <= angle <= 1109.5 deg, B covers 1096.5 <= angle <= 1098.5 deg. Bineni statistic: 0.71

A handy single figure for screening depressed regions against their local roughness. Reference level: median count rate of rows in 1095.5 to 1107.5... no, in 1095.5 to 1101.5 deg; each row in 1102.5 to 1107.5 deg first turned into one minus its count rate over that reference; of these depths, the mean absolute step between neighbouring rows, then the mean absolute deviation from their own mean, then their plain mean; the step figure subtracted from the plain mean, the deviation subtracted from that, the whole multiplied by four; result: -1.6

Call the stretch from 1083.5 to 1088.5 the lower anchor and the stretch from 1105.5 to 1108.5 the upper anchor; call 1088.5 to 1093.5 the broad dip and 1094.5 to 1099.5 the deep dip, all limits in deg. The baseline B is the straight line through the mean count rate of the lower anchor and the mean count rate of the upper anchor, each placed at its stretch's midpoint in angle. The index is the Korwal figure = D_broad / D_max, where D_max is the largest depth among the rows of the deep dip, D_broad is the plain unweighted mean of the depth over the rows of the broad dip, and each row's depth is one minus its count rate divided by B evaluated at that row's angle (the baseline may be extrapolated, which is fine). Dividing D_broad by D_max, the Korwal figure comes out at 1.3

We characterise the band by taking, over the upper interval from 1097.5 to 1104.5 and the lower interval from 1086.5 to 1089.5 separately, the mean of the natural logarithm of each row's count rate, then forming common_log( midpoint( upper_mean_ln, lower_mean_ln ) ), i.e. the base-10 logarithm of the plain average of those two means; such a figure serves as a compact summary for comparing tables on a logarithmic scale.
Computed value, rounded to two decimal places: 0.10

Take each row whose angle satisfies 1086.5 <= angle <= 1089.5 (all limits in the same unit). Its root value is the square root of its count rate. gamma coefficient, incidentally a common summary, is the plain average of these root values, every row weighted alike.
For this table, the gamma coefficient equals 1.6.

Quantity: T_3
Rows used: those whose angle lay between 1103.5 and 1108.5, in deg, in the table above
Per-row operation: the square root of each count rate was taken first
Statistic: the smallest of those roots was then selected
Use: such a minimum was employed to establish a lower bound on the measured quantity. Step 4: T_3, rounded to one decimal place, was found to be 2.3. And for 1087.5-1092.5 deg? 1.6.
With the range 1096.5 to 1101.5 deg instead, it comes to 2.0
